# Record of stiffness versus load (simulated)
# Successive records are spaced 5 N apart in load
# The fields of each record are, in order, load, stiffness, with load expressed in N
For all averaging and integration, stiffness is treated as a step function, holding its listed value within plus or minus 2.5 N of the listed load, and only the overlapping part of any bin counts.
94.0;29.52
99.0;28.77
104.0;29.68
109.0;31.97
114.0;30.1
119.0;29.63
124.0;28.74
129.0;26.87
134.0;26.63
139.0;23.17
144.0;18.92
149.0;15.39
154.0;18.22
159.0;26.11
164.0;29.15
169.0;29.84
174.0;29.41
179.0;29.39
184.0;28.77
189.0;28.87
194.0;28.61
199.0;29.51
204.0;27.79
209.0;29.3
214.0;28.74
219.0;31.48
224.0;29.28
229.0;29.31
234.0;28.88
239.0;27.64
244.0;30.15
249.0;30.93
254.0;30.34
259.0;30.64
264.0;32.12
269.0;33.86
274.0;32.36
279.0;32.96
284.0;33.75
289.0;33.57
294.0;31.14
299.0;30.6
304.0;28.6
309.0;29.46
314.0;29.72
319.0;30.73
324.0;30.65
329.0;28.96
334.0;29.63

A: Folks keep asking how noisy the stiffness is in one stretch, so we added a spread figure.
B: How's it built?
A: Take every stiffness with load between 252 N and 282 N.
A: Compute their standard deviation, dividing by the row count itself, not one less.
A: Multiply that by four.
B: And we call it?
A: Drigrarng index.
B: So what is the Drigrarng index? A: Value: 4.9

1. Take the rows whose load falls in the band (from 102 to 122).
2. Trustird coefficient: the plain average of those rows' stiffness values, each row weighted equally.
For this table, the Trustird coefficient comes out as 30.3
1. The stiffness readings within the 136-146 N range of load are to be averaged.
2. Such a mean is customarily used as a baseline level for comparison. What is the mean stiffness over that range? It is 21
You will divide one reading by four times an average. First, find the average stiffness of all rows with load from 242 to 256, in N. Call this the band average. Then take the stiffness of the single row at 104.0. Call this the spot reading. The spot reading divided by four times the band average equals 0.243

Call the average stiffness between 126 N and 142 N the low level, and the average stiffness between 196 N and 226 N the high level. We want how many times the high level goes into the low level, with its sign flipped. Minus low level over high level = -0.87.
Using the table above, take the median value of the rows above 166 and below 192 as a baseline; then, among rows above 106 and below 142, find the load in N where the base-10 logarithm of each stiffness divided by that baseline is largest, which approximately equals 109.0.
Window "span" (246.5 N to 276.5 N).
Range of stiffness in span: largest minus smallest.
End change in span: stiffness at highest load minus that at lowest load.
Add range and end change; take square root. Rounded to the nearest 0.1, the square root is 2.2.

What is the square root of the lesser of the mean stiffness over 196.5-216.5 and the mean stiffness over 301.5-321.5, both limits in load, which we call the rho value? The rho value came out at 5.37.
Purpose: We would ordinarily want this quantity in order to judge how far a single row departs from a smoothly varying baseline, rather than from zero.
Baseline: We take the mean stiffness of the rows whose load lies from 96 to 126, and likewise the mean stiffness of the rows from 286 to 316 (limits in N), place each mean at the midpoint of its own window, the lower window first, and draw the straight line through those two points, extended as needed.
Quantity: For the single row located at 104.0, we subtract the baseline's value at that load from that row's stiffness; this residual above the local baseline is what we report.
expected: -0.1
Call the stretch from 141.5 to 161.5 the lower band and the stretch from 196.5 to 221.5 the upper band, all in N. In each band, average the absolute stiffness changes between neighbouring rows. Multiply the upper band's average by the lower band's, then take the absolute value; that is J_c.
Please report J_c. 7.8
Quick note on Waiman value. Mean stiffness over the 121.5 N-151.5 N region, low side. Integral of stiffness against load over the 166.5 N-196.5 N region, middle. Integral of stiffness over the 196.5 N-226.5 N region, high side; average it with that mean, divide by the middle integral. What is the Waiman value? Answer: 0.52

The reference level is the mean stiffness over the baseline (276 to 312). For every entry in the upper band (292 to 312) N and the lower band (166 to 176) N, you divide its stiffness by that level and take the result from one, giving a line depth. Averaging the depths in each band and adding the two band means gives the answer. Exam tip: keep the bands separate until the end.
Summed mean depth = 0.11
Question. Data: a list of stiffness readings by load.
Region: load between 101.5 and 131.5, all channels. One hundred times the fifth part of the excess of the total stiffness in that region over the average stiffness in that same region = 2950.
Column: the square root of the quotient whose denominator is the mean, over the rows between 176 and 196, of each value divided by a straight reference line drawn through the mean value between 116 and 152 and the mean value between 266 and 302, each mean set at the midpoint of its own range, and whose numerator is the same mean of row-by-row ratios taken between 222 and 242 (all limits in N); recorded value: 0.95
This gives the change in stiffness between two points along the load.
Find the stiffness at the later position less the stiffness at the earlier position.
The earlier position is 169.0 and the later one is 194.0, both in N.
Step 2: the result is -1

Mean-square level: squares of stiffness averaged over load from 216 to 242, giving 861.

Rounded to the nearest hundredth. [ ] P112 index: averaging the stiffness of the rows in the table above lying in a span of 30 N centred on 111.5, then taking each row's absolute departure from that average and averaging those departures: 0.81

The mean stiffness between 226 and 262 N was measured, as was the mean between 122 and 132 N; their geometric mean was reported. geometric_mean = 28.7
